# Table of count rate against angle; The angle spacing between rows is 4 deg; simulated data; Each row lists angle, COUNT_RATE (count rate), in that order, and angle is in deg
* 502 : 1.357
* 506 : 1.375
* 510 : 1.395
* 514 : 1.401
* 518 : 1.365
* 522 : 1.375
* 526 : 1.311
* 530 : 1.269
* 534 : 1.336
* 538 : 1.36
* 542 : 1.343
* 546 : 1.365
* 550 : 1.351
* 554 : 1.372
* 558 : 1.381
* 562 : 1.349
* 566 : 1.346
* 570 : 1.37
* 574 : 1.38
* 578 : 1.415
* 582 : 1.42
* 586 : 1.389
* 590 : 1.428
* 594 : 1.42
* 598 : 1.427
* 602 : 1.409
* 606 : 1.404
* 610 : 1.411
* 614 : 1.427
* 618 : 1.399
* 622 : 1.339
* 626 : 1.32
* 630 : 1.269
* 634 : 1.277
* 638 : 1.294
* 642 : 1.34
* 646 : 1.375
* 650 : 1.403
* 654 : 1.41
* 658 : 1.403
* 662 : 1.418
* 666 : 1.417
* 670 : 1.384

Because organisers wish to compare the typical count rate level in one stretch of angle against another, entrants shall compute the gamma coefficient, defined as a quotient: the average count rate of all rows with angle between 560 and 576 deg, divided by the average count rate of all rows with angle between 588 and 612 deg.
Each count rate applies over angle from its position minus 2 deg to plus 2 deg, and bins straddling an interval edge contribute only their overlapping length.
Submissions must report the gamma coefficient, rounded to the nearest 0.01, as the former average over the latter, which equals 0.96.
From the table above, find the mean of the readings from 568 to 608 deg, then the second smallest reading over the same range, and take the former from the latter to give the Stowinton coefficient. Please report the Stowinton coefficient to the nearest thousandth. -0.026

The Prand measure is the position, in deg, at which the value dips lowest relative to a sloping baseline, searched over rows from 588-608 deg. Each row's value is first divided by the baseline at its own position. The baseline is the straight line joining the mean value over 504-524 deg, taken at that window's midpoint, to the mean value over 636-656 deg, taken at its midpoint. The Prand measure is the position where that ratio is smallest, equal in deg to 606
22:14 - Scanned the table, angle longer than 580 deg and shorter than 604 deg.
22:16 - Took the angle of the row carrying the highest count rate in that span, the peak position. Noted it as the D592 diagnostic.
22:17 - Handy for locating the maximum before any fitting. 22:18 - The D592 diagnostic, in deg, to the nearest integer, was 590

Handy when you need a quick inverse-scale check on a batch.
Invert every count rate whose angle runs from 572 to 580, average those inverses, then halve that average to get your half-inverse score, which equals 0.358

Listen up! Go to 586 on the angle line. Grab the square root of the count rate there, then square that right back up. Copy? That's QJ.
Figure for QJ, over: 1.39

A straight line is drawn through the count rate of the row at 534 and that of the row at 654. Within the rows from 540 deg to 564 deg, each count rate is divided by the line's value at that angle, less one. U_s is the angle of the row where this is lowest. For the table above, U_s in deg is 562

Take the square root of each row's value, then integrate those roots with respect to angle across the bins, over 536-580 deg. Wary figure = 51.4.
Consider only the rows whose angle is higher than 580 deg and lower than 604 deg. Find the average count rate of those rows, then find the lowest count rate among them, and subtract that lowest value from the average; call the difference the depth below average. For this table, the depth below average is 0.03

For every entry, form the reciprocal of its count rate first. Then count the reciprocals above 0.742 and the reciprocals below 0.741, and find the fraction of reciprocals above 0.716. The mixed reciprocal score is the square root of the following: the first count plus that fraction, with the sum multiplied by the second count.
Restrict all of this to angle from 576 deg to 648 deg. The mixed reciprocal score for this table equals 8.8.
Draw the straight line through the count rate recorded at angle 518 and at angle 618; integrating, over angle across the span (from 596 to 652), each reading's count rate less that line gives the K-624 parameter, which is -2.1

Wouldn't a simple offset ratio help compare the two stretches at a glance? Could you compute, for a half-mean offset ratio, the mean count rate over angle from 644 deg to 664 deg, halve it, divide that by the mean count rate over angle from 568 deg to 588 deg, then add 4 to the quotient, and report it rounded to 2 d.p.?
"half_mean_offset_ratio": 4.50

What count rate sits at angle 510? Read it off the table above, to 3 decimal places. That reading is 1.395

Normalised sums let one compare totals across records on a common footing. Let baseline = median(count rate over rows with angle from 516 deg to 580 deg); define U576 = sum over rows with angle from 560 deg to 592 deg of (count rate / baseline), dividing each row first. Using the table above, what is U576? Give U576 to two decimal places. 8.14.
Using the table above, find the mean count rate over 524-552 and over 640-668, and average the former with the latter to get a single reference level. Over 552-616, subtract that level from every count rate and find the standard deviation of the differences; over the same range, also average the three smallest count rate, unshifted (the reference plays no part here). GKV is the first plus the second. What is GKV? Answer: 1.38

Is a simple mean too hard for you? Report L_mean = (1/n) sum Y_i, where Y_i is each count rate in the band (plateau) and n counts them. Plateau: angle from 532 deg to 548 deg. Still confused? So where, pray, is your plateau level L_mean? 1.35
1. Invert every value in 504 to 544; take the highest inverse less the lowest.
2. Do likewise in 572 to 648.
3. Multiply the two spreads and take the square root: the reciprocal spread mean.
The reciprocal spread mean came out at 0.08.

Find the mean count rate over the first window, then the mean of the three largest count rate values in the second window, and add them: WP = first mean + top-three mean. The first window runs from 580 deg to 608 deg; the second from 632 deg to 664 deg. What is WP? 2.82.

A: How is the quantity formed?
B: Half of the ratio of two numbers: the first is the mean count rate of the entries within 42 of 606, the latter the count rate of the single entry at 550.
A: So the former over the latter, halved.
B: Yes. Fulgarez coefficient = 0.509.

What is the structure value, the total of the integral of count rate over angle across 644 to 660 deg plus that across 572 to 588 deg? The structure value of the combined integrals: 44.8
